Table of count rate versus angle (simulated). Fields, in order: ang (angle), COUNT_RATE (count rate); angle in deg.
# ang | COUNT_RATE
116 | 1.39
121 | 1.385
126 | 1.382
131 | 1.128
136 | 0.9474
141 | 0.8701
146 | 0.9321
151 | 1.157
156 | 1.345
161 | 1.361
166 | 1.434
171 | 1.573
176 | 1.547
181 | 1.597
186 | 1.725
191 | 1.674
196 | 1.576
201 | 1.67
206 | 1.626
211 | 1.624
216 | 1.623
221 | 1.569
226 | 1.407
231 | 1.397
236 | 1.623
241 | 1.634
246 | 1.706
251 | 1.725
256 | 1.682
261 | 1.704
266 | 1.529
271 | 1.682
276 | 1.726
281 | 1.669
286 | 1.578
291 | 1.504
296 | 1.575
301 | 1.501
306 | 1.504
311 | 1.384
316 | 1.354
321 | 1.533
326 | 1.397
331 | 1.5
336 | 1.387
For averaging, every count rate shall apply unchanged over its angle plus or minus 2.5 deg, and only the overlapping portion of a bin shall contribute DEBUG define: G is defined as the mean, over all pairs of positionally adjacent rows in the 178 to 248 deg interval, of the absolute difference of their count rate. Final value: 0.0733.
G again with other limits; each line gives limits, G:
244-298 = 0.0749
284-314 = 0.0684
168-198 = 0.0706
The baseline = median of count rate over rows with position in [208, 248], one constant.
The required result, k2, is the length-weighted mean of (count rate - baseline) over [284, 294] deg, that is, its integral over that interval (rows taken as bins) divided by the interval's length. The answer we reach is -0.08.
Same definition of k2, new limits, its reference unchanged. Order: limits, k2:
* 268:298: 0.00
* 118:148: -0.51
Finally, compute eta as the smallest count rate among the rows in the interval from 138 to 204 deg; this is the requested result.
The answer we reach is 0.8701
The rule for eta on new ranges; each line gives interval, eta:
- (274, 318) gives 1.354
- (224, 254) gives 1.397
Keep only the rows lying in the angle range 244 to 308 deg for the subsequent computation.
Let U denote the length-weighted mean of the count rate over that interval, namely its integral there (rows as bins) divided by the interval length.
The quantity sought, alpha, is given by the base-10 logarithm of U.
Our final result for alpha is 0.210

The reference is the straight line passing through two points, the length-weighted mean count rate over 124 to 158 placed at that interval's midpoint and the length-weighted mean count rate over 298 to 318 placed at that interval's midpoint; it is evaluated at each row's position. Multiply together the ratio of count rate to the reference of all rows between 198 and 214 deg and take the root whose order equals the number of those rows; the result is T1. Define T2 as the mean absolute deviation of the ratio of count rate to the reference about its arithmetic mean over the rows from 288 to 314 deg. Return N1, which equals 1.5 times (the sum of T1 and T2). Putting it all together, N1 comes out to 2.05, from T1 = 1.33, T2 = 0.037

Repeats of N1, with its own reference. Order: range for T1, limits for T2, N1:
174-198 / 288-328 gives 2.13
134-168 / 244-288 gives 1.59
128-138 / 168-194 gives 1.48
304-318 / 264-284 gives 1.52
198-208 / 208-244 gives 2.12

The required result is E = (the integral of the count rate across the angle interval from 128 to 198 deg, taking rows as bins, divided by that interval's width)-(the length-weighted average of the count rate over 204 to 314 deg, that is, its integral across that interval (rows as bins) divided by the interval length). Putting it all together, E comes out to -0.24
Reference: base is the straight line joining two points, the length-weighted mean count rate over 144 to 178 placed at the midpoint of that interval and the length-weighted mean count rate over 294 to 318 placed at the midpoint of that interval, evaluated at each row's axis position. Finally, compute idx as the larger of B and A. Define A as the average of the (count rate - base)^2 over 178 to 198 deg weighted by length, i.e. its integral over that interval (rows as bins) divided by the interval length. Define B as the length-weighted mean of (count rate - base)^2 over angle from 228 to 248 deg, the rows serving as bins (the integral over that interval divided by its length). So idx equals 0.08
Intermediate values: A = 0.082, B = 0.044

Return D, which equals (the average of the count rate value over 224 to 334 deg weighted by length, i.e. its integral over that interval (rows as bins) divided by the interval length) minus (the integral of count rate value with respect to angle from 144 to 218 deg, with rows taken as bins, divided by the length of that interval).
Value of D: 0.06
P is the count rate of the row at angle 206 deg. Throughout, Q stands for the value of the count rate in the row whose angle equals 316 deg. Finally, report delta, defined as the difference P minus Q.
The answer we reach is 0.27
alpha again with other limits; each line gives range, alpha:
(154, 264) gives 0.200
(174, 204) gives 0.213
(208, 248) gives 0.196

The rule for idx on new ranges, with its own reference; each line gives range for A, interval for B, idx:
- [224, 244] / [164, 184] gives 0.04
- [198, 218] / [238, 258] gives 0.07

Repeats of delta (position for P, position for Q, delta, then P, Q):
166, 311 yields 0.05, 1.434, 1.384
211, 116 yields 0.23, 1.624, 1.39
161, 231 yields -0.04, 1.361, 1.397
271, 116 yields 0.29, 1.682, 1.39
